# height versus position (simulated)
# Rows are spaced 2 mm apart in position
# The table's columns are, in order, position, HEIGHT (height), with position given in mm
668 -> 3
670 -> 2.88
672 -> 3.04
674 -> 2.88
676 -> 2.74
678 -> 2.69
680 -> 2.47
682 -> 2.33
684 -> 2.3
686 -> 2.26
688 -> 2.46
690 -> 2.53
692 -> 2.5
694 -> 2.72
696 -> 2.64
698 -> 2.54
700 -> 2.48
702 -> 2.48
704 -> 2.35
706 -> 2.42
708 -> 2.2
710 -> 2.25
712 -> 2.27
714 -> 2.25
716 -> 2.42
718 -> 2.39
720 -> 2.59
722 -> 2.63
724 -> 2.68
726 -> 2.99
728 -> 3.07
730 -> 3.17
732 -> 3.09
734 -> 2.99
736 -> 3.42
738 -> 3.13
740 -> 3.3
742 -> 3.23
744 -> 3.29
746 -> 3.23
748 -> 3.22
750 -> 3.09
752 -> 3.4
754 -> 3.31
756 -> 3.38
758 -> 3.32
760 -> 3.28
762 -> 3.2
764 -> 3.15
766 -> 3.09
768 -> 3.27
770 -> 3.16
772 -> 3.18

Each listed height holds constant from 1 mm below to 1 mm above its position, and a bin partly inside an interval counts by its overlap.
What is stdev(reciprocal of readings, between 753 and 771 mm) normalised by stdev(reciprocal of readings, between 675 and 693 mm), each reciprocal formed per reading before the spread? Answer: 0.34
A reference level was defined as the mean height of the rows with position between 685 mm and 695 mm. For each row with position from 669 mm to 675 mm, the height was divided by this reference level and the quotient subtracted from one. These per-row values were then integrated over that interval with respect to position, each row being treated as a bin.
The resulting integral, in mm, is -1.1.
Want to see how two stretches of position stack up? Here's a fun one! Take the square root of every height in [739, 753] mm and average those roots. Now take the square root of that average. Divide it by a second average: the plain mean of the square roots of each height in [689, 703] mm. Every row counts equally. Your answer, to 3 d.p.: 0.840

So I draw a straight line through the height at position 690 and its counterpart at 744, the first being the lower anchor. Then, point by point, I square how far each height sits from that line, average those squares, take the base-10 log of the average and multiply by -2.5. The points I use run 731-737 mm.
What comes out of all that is 3.9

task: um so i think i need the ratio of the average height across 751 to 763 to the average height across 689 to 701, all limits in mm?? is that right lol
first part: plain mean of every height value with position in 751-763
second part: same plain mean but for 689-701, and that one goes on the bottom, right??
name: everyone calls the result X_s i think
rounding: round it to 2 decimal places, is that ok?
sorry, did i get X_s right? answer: 1.29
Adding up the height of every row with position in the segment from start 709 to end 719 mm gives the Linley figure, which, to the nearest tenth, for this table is 11.6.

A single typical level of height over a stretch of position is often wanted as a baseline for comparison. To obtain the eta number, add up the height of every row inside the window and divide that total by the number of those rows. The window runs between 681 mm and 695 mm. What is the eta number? 2.4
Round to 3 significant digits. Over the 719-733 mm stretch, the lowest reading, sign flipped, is -2.59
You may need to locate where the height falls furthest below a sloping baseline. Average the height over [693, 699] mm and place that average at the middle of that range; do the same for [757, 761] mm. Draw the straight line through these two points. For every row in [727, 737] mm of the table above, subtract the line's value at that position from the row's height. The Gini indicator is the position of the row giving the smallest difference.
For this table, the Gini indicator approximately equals 734 mm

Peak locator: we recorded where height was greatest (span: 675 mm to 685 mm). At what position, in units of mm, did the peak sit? 676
